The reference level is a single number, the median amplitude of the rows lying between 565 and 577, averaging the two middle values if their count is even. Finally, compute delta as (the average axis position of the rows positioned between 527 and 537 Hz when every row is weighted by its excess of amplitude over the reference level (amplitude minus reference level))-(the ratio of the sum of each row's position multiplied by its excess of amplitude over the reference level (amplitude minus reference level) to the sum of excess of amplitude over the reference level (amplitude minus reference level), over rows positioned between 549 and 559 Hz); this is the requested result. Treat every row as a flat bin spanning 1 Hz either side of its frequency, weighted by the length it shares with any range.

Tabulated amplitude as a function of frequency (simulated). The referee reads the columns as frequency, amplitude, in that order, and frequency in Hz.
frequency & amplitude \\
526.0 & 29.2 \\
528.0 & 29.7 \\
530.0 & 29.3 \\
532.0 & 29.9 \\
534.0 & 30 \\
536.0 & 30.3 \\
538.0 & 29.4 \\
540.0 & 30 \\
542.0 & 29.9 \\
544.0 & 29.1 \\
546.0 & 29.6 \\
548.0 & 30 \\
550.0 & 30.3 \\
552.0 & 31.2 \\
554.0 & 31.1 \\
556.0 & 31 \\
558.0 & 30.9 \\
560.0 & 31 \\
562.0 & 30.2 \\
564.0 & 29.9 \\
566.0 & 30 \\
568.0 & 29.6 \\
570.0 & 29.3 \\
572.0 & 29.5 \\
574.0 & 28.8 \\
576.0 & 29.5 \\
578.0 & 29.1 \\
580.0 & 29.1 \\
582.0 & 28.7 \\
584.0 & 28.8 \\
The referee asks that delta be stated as -20.1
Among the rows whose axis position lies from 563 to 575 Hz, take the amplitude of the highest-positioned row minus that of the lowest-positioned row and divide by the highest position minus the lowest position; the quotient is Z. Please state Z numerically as -0.11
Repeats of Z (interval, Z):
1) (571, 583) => -0.08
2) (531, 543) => 0.00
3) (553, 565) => -0.12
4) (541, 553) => 0.13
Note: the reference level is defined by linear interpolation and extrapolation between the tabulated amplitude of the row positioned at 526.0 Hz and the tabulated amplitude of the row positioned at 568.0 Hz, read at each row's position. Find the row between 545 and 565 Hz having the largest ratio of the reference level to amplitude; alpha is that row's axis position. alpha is 546.0 Hz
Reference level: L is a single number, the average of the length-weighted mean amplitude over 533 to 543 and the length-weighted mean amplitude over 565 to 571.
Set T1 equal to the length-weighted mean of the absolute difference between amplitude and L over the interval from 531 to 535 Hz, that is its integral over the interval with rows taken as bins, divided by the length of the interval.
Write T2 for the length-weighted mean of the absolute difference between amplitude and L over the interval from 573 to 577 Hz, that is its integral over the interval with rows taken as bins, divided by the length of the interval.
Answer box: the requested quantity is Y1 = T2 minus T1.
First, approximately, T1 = 0.2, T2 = 0.63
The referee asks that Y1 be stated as 0.45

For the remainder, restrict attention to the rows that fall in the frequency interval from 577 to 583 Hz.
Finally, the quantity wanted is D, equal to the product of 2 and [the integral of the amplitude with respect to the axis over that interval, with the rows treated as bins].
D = 348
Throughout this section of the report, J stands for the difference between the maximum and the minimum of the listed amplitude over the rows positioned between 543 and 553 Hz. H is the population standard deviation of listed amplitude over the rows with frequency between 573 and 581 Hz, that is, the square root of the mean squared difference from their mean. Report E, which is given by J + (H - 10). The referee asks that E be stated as -7.65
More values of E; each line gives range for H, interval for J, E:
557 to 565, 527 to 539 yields -8.54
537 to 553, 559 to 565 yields -8.30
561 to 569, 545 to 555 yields -8.18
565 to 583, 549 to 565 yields -8.31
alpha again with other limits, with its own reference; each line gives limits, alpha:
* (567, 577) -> 574.0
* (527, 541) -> 530.0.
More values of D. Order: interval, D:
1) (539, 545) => 356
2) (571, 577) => 351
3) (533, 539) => 359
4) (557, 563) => 368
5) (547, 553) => 366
